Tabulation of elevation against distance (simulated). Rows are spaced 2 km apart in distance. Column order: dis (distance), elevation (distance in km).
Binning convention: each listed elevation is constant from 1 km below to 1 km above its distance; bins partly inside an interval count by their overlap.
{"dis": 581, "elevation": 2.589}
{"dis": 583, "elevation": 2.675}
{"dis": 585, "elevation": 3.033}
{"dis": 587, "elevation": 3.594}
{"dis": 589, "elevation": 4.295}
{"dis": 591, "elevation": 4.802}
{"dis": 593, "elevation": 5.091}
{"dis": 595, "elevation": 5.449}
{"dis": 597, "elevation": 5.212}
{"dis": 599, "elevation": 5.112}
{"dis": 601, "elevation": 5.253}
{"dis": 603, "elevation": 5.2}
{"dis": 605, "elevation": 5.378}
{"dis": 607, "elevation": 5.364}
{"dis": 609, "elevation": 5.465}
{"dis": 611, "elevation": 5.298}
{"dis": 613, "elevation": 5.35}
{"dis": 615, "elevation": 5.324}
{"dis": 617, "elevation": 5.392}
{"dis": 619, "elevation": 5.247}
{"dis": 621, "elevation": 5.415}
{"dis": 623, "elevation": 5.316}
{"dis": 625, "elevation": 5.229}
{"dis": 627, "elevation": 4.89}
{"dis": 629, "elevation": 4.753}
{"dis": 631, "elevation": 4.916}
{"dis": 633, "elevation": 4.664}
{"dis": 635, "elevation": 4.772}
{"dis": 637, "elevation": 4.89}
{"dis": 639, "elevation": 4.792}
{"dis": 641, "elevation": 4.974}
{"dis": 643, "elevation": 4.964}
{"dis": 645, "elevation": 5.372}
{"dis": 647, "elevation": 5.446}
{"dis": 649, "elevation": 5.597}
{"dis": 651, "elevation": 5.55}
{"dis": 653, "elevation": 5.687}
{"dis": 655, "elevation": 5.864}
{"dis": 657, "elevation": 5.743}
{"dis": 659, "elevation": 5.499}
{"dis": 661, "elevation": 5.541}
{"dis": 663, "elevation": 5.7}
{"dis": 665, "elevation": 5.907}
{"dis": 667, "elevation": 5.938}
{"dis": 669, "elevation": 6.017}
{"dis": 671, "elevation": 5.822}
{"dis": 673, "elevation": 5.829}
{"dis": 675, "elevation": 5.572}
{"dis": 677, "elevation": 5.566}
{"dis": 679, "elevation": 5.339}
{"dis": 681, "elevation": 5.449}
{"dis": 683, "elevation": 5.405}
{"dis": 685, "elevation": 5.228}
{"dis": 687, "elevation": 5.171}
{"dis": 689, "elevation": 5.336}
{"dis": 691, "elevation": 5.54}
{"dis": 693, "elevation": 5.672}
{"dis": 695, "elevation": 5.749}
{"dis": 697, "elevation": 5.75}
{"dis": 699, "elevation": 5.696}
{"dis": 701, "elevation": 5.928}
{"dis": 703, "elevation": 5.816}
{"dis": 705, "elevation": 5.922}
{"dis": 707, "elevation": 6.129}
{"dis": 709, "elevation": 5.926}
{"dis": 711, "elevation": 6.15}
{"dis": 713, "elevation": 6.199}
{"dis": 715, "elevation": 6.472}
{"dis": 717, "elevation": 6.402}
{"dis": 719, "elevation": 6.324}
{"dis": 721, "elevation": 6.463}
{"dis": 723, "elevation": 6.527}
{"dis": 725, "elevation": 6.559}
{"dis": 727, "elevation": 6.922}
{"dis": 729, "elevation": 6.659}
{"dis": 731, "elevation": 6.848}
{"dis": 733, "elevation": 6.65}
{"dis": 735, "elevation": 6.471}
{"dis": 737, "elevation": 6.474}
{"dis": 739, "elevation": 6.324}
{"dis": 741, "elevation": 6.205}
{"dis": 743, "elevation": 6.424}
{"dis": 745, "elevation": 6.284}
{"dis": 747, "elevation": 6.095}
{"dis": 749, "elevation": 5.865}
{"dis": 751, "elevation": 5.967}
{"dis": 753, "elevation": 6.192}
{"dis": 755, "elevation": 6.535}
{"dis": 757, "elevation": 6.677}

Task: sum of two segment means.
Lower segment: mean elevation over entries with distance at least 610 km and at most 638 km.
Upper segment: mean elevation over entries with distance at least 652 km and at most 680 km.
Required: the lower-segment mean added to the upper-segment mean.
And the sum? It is 10.8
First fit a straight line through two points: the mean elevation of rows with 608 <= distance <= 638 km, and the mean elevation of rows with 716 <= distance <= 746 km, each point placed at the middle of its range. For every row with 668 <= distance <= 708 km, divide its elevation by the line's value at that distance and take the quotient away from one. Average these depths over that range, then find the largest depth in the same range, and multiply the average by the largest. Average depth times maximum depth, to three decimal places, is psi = 0.007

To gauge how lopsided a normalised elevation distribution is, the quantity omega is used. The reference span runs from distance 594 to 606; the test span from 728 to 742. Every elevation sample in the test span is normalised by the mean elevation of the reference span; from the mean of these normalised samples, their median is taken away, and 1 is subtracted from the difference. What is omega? -0.99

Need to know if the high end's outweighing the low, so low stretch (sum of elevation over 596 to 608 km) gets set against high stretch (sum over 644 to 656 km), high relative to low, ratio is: 1.06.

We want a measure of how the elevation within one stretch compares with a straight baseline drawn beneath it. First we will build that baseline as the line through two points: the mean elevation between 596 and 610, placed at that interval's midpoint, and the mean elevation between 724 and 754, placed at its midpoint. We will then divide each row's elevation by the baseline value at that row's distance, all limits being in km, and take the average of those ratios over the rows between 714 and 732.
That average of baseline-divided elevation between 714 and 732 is 1.05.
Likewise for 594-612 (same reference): 1.00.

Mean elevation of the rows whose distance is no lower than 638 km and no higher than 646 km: 5.03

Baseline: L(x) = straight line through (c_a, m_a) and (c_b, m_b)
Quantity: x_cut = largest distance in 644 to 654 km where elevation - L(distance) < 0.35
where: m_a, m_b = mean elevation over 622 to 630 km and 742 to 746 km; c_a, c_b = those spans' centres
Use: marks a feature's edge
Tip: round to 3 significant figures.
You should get 653 km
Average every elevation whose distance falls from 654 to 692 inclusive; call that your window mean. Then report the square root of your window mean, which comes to 2.37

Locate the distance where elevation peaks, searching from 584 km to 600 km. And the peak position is 595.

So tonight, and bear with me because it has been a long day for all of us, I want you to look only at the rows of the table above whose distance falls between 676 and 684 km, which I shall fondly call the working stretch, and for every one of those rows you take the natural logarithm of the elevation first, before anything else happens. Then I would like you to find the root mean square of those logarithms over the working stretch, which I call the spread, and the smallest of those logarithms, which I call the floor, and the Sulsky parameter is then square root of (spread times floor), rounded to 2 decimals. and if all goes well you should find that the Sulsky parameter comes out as 1.68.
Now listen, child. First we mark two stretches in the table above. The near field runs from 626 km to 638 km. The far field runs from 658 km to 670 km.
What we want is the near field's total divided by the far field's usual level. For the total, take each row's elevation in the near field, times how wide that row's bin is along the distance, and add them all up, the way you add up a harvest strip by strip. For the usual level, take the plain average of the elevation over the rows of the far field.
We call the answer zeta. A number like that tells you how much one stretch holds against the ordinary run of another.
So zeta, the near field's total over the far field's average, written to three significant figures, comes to 10.0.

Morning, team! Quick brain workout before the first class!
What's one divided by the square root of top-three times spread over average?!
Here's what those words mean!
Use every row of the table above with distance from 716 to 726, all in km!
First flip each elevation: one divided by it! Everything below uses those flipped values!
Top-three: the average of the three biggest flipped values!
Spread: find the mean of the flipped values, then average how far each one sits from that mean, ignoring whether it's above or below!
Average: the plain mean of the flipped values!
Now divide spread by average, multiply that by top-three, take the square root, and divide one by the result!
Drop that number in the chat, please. 24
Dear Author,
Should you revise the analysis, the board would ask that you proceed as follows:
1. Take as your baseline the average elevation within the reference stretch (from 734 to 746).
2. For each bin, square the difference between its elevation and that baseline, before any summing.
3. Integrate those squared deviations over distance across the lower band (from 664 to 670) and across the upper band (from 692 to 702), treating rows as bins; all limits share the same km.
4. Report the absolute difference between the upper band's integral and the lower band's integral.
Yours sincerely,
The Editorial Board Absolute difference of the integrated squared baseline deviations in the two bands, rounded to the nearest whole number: 3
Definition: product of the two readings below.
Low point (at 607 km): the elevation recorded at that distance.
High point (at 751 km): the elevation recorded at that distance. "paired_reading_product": 32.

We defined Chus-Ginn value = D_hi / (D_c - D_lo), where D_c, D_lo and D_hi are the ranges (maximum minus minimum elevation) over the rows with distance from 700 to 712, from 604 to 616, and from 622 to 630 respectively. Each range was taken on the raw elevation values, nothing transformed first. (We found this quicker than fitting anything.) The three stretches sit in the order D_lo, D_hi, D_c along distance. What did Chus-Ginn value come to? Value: 3.4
